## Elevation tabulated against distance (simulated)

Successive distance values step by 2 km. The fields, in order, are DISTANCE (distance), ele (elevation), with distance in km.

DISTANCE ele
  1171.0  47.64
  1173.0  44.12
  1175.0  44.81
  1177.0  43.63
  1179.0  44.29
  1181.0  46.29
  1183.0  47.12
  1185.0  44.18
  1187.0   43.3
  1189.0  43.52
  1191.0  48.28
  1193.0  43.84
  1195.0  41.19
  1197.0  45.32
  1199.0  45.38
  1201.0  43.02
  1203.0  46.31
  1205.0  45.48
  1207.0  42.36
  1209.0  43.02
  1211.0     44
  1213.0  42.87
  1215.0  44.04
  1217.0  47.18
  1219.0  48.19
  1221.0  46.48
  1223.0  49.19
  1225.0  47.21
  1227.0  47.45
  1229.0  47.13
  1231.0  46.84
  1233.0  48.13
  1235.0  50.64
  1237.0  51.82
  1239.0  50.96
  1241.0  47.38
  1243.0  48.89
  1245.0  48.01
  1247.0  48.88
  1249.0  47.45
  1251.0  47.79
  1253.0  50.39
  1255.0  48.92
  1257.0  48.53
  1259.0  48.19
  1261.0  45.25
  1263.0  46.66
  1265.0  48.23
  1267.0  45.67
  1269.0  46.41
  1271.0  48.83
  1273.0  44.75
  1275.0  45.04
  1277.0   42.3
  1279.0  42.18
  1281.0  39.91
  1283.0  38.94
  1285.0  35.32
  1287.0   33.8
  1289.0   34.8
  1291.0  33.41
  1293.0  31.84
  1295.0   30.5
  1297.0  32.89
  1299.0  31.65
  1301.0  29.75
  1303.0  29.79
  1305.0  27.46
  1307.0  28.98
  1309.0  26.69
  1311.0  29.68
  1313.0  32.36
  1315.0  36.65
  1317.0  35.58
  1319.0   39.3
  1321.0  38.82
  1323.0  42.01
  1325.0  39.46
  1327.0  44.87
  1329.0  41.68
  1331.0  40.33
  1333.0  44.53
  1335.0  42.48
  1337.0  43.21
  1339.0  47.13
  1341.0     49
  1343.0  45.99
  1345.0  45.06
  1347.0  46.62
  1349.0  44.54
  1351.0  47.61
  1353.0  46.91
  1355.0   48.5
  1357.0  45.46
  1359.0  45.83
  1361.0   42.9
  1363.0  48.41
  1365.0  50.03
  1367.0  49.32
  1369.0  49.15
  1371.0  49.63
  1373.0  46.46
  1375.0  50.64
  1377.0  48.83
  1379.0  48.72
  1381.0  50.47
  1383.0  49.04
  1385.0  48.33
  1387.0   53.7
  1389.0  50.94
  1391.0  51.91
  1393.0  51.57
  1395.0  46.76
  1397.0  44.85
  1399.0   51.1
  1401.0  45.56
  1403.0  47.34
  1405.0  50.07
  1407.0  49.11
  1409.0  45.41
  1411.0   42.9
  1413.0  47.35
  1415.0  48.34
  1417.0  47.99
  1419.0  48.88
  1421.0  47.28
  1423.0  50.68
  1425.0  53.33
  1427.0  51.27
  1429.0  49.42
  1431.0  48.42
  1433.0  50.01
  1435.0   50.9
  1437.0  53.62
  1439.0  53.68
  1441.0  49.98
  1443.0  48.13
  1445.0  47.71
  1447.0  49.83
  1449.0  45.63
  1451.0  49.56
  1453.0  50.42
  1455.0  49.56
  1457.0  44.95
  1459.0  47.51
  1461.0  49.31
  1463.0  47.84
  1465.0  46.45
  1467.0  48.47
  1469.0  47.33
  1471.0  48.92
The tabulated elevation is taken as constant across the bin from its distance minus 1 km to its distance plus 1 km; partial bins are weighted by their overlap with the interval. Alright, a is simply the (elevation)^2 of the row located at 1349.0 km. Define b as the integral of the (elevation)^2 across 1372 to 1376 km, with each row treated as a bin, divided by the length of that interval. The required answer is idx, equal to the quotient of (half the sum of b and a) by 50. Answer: 43.5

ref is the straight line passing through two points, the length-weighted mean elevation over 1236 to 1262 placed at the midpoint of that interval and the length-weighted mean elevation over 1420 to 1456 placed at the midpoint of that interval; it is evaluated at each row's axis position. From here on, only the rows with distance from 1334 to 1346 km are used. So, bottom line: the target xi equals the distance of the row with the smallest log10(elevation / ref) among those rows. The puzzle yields 1335.0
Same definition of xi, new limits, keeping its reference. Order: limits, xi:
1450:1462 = 1457.0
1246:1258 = 1249.0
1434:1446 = 1445.0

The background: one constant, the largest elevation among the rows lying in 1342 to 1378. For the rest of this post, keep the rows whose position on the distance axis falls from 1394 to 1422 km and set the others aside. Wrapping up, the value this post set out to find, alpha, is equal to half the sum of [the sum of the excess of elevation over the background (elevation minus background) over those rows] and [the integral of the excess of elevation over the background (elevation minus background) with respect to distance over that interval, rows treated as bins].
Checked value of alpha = -69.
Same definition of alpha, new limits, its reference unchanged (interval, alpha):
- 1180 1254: -231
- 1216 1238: -40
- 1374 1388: -7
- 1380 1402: -19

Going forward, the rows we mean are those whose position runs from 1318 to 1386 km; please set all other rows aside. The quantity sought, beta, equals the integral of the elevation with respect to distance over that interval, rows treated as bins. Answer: 3123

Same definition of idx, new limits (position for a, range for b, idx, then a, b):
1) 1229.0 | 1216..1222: 44.6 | 2221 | 2236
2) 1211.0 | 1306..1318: 29.5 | 1936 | 1015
